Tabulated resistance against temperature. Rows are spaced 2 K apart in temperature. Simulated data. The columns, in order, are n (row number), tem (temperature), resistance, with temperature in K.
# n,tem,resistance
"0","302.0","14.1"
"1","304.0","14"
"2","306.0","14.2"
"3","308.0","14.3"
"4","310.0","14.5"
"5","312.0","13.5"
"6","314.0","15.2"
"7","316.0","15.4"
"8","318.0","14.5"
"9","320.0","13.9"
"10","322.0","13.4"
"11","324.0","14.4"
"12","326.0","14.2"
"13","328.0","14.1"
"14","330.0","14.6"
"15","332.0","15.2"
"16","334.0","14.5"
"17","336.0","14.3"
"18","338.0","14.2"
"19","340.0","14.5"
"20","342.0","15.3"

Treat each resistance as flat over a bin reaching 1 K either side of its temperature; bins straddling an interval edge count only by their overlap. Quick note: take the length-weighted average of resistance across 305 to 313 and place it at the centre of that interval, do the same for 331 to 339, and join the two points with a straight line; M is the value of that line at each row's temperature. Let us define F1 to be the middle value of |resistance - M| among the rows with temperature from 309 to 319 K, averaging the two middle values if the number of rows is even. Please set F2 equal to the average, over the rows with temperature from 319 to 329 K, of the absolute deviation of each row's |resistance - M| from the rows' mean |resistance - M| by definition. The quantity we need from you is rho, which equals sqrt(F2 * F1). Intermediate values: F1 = 0.7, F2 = 0.23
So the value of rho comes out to 0.39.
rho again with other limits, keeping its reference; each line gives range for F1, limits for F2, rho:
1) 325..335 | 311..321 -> 0.25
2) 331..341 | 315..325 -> 0.33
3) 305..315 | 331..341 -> 0.26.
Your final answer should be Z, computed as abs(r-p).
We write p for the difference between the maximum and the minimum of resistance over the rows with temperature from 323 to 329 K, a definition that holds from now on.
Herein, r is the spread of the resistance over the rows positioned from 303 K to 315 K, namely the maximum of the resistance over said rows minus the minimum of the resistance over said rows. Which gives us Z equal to 1.4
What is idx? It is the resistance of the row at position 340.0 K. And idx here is 14.5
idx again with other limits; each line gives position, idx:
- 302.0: 14.1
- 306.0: 14.2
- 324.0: 14.4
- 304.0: 14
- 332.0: 15.2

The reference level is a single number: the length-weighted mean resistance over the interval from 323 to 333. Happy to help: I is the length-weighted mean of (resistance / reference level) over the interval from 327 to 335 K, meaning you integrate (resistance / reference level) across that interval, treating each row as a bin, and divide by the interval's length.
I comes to 1.01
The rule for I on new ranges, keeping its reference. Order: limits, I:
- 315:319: 1.03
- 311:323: 0.99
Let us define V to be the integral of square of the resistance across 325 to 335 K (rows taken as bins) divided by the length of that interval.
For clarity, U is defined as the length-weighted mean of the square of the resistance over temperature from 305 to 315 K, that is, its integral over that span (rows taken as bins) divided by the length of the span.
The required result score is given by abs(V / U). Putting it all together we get 1.02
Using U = 206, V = 211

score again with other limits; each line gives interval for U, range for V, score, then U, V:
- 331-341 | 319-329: 0.93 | 212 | 196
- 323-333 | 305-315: 0.98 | 210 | 206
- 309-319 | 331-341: 0.99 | 214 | 212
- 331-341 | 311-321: 1.00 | 212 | 211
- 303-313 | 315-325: 1.03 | 199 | 206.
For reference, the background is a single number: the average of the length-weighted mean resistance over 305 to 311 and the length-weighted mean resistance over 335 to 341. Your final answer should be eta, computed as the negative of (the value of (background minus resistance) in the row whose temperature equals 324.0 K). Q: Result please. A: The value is 0.1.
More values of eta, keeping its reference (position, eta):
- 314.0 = 0.9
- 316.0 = 1.1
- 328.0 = -0.2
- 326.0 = -0.1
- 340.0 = 0.2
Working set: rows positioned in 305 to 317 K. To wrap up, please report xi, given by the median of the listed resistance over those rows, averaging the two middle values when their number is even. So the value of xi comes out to 14.4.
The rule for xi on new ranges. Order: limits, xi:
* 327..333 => 14.6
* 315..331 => 14.3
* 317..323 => 13.9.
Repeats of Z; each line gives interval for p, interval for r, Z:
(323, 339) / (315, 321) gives 0.4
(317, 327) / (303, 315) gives 0.6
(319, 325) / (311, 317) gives 0.9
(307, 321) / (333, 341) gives 1.6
